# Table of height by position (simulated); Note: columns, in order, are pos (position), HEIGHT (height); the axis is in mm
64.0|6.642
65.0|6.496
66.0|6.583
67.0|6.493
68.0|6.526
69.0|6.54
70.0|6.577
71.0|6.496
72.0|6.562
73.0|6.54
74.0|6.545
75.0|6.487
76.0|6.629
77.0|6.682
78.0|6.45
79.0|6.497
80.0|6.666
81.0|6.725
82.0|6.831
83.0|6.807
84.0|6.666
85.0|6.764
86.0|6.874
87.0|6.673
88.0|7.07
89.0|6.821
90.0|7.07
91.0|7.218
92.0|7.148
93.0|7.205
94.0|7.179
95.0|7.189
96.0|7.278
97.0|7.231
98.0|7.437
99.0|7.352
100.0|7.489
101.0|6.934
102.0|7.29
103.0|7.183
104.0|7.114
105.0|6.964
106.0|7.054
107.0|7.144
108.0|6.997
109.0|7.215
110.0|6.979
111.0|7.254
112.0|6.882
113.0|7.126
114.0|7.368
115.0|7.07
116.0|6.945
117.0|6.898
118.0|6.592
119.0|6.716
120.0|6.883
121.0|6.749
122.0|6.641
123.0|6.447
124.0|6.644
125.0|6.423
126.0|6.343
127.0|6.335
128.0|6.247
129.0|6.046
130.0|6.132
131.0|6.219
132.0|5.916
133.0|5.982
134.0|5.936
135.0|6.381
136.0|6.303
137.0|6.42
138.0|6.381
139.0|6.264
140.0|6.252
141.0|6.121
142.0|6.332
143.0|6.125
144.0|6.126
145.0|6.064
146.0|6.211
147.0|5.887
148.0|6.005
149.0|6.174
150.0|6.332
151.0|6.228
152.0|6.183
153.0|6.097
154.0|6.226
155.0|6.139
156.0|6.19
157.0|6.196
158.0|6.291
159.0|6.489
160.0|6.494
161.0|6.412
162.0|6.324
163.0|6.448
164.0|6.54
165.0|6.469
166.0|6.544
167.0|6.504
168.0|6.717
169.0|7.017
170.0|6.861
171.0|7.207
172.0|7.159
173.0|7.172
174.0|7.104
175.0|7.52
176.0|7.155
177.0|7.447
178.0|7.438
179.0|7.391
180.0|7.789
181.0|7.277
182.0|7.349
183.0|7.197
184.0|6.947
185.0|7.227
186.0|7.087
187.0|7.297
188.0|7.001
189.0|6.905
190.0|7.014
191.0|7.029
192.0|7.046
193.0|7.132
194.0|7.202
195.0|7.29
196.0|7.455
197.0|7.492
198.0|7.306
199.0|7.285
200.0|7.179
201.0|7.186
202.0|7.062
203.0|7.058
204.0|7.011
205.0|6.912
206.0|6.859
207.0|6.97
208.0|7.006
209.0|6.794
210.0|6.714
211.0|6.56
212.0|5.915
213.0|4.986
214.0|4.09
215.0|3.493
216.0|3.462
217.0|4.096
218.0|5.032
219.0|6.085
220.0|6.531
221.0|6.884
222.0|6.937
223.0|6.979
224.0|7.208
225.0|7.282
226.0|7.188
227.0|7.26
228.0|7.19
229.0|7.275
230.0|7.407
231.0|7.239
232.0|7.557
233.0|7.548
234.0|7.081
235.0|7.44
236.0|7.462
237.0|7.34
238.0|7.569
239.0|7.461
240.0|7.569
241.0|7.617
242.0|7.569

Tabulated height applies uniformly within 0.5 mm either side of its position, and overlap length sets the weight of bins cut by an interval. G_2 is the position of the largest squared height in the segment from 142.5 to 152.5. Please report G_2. 150.0 mm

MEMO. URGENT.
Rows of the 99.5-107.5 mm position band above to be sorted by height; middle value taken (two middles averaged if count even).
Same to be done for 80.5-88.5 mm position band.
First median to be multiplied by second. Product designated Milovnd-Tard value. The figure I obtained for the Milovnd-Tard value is 48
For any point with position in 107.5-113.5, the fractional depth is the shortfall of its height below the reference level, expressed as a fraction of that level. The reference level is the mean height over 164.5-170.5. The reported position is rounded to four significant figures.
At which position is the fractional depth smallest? 111.0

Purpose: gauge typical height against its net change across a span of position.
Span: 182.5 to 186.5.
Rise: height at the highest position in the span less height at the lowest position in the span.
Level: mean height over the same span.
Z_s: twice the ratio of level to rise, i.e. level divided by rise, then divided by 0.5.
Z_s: -129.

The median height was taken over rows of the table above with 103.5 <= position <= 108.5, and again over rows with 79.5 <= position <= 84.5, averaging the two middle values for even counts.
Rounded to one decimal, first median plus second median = 13.8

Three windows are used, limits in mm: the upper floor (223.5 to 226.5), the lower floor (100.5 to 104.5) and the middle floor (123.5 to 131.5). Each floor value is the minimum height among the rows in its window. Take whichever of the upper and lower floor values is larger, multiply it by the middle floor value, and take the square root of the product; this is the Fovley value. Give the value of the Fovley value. 6.59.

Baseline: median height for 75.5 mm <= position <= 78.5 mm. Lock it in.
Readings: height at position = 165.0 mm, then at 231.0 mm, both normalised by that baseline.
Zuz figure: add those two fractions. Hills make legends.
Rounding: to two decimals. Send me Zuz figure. 2.07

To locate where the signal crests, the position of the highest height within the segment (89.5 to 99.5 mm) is 98.0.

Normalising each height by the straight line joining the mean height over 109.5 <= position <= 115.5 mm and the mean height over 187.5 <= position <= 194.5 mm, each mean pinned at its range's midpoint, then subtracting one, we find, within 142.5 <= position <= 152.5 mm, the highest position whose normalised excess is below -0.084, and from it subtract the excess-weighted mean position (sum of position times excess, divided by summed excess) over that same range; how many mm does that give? 4.6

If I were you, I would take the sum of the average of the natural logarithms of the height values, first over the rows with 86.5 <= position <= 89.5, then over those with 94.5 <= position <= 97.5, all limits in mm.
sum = 3.90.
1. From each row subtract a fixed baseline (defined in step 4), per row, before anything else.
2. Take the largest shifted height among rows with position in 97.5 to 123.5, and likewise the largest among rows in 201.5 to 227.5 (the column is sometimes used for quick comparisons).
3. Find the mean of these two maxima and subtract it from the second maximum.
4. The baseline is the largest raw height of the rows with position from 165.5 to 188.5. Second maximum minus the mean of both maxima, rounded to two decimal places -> -0.10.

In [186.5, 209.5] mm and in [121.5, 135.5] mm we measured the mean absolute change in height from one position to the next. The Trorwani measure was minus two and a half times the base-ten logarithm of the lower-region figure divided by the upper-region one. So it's -0.59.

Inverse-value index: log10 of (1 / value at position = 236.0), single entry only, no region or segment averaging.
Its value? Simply -0.87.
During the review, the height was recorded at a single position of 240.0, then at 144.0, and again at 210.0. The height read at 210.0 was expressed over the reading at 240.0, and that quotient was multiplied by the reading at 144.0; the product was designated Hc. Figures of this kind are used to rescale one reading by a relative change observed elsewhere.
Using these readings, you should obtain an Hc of 5.4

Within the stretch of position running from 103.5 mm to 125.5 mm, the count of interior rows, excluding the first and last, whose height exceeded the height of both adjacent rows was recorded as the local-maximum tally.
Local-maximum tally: 6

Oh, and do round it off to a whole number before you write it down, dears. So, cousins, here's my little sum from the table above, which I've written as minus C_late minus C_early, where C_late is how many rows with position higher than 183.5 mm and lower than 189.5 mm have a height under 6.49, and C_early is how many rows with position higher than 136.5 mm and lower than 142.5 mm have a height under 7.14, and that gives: -6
